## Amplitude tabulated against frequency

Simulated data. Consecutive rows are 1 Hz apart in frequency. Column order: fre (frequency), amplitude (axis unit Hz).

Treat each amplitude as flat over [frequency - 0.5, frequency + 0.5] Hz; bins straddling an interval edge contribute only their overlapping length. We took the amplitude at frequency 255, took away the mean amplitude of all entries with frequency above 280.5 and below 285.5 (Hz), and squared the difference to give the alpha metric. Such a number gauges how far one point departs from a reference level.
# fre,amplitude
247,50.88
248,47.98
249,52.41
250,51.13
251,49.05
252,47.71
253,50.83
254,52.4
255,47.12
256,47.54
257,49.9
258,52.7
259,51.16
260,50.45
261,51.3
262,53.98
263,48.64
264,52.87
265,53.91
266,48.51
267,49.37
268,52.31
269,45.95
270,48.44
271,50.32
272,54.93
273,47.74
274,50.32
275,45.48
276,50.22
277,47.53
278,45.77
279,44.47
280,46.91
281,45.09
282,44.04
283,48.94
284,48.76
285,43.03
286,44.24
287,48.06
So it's 1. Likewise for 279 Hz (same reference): 2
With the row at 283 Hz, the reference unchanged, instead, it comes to 9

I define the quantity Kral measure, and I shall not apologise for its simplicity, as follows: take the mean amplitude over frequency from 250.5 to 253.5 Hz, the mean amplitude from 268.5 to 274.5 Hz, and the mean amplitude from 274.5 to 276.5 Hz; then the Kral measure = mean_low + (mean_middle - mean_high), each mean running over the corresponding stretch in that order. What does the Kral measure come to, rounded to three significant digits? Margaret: 51.0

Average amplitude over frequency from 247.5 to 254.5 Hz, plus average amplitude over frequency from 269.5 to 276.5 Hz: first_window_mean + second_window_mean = 100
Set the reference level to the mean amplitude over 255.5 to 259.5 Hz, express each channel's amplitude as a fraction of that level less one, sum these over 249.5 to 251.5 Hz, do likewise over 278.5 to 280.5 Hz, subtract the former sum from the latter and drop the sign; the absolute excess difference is 0.17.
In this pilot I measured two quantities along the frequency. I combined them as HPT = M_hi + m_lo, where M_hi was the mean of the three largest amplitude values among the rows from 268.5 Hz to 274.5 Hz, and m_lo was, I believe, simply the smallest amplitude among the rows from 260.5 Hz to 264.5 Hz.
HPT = 100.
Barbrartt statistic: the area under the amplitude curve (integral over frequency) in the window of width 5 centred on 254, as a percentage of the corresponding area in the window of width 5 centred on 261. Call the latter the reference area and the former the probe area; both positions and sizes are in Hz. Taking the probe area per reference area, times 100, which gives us 96.1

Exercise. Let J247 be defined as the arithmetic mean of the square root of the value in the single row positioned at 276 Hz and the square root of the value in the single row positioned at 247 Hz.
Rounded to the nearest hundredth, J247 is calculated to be 7.11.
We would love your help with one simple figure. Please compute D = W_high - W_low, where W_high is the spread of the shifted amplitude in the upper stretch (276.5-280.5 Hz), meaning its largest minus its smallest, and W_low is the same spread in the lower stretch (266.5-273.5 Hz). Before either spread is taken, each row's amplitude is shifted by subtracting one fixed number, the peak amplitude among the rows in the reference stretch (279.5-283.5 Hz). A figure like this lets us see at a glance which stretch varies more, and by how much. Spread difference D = -5.9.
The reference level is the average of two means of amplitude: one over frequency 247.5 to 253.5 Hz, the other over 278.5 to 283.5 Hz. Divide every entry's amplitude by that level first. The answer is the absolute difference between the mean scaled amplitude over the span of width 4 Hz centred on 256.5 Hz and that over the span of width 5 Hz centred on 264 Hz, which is 0.047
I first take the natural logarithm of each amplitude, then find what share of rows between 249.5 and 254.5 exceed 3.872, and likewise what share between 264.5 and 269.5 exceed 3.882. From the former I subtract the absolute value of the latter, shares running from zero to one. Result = 0.20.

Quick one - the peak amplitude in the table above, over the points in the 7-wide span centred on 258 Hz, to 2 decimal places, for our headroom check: 52.70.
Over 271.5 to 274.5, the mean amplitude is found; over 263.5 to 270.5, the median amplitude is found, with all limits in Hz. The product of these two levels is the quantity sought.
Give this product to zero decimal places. 2518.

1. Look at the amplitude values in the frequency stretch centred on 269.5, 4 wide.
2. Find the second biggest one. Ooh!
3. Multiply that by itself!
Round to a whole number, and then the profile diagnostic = 2532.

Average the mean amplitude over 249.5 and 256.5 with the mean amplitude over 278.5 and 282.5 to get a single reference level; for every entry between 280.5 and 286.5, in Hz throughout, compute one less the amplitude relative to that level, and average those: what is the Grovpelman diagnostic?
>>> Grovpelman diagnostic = 0.03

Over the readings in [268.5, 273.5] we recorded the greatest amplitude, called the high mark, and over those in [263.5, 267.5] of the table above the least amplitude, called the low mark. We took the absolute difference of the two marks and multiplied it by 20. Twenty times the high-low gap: 128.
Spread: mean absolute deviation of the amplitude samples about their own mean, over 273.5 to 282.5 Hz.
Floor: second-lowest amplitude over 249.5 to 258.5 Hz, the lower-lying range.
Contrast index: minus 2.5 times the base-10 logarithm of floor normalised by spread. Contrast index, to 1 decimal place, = -3.5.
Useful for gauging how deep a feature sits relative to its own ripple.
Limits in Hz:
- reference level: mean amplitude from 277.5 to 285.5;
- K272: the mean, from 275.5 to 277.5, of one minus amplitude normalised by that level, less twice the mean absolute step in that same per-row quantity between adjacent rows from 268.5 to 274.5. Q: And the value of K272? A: -0.23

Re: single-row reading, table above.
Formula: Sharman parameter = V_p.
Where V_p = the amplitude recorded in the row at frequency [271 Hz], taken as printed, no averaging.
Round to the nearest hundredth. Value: 50.32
